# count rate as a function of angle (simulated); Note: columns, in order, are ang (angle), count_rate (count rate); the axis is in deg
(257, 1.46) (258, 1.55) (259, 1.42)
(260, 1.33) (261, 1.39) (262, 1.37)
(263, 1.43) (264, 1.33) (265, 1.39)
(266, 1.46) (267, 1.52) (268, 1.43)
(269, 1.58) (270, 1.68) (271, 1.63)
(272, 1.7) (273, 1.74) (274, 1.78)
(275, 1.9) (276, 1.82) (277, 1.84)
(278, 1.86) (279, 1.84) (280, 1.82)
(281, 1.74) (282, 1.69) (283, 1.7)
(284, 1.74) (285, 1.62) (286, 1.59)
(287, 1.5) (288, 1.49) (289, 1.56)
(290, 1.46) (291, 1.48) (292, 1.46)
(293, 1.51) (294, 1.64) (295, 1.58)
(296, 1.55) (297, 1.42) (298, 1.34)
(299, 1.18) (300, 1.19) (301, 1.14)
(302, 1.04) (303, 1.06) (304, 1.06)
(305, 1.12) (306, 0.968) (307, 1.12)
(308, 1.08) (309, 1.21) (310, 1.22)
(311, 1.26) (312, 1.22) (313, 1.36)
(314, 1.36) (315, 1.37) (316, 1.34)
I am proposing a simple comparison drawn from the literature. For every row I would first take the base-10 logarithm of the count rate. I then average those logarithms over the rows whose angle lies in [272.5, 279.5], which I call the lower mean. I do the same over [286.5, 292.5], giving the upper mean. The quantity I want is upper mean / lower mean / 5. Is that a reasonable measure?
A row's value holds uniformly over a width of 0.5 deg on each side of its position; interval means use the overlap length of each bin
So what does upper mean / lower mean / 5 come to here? 0.13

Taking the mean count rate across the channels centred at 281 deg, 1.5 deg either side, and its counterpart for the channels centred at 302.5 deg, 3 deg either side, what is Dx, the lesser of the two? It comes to 1.10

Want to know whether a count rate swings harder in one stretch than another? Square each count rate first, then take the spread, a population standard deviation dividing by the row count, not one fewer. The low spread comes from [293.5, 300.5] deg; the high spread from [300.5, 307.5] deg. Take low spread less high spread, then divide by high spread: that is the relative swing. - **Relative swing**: 3.1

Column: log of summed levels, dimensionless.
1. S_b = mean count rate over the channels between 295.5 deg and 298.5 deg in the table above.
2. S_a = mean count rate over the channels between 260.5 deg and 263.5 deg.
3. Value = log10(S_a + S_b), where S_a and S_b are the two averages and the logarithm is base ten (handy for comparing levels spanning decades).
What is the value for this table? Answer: 0.452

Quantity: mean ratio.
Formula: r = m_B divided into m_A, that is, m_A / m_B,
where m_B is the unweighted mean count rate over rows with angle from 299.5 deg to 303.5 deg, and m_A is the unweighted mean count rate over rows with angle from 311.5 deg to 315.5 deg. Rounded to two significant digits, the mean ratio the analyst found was 1.2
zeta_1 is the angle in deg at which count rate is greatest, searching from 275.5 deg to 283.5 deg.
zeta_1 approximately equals 278 deg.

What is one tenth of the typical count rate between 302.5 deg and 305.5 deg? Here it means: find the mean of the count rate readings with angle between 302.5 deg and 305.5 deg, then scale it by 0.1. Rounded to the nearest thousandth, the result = 0.108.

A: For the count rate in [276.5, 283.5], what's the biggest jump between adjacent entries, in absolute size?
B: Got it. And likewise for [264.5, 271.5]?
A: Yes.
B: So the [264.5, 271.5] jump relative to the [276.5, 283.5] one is 1.9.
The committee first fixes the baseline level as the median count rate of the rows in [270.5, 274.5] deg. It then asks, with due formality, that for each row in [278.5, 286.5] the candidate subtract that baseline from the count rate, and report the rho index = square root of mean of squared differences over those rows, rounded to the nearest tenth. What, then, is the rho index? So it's 0.1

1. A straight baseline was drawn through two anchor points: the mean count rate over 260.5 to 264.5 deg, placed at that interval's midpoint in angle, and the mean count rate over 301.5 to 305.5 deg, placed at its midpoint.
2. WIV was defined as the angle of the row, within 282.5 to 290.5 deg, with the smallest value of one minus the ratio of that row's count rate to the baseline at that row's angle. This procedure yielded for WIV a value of 284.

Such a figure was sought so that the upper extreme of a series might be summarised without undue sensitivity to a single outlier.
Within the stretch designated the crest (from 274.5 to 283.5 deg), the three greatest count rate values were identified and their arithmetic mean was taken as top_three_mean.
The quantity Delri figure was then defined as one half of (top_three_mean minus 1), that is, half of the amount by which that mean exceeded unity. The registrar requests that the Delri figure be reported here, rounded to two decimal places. 0.43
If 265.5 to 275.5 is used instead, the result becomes 0.40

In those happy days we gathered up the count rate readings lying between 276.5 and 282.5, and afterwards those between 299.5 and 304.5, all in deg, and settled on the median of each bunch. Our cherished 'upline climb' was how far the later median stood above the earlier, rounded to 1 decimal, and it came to -0.8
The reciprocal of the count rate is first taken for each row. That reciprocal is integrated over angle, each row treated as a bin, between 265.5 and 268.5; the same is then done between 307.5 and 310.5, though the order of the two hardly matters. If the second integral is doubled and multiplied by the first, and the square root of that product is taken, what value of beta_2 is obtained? 3.24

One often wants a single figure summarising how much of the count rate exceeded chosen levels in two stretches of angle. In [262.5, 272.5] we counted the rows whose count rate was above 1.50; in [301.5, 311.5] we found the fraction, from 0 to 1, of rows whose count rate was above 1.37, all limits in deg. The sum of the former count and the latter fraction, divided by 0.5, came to 10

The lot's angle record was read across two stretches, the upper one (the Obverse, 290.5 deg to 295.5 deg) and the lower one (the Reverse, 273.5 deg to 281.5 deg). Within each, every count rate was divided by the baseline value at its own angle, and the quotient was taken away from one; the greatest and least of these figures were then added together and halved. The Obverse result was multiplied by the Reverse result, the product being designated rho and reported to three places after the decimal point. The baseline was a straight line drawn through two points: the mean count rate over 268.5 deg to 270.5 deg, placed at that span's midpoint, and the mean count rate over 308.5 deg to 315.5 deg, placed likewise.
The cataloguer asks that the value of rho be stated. 0.012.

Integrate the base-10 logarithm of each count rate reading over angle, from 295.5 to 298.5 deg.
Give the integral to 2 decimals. 0.47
